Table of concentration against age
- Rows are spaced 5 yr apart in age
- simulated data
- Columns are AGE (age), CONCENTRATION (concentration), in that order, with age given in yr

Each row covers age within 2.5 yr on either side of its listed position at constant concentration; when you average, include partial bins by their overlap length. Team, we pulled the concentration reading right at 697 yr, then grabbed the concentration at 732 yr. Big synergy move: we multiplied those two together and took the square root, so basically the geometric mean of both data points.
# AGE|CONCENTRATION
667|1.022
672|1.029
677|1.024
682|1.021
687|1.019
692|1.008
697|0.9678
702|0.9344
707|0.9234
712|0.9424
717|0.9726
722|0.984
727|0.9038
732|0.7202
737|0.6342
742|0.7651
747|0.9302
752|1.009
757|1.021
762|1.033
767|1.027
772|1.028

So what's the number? 0.83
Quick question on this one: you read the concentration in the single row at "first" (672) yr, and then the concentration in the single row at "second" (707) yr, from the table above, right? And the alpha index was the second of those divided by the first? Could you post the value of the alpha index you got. 0.90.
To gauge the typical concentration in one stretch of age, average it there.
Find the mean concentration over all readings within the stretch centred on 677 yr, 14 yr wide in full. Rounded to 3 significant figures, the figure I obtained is 1.02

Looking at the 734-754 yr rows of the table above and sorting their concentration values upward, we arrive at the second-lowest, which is 0.7651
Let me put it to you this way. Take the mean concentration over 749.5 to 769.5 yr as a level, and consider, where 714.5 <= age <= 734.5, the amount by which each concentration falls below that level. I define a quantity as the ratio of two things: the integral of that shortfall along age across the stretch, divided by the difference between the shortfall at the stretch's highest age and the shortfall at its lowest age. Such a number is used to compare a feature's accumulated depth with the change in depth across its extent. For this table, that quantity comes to 10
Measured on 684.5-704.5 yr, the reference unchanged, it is 10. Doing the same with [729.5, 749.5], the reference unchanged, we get -25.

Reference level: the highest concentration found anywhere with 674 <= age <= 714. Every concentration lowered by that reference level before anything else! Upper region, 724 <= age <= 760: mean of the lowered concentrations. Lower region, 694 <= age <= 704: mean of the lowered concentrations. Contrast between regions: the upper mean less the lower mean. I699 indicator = -0.096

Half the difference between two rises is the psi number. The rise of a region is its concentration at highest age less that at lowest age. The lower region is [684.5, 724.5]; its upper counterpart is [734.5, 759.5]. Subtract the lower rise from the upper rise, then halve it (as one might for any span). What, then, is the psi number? 0.21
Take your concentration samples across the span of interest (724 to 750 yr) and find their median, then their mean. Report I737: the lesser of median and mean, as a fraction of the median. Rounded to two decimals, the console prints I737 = 1.00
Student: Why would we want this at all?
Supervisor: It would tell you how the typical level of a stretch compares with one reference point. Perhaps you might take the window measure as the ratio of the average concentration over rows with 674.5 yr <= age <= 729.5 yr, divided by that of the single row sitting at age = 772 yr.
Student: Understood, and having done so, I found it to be 0.95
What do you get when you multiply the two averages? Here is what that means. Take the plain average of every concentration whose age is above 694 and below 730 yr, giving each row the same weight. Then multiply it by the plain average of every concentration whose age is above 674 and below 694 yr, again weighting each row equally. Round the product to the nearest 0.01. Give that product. 0.96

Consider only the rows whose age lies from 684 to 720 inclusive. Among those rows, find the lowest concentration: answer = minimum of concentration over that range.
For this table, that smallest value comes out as 0.9234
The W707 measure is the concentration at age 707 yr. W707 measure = 0.9234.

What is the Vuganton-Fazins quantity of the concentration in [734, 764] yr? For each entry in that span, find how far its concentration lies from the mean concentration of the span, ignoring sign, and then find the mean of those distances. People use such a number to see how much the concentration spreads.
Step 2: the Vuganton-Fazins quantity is 0.13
